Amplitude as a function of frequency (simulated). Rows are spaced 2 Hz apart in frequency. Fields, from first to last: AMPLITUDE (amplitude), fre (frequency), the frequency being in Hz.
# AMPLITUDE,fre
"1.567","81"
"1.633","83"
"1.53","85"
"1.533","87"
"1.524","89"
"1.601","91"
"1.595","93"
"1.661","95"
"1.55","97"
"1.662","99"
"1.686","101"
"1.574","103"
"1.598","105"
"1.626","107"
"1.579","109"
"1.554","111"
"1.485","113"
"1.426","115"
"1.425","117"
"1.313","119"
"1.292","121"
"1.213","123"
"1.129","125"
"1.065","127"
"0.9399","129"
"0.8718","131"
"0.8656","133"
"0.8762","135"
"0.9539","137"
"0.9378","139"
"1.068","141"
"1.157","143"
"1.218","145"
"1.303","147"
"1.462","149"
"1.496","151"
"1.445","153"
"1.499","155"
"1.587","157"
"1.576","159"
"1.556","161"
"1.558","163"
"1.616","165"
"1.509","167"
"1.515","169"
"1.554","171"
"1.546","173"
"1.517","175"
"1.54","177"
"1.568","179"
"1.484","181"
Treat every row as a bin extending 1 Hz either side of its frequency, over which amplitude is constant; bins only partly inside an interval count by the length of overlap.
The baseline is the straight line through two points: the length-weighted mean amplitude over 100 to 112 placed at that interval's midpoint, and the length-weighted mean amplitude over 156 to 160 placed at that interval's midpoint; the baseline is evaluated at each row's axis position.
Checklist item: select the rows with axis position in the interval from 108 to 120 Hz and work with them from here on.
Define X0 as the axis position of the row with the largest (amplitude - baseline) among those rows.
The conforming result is 109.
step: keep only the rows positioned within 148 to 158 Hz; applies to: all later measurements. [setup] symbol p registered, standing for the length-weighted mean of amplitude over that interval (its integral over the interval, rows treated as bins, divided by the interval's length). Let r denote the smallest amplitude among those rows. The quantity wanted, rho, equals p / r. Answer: 1.04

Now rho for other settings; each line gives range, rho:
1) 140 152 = 1.20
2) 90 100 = 1.04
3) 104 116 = 1.08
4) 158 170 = 1.03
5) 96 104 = 1.04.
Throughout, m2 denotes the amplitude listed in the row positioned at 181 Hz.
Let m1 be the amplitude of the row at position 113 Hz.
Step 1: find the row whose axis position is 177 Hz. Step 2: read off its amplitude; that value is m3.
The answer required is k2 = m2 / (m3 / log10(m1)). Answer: 0.17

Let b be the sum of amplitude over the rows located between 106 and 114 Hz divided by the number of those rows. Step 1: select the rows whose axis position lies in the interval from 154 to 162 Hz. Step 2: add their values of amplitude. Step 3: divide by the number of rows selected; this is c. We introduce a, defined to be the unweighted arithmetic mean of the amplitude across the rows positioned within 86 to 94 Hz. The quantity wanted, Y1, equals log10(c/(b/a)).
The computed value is 0.2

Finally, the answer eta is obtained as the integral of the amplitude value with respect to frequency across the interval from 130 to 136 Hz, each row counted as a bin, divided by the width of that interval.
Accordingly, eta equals 0.87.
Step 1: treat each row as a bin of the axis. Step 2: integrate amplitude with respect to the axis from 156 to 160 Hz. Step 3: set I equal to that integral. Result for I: 6.3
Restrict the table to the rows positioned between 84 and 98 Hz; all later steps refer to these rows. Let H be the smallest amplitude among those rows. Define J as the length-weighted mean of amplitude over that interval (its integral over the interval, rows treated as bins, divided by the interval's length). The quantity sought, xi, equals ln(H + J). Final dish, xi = 1.13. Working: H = 1.524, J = 1.57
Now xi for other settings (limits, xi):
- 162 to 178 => 1.12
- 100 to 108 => 1.16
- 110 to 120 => 1.01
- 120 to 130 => 0.73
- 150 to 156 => 1.07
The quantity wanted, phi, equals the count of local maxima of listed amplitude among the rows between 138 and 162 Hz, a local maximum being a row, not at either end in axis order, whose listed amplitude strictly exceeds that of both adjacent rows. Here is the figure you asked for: 2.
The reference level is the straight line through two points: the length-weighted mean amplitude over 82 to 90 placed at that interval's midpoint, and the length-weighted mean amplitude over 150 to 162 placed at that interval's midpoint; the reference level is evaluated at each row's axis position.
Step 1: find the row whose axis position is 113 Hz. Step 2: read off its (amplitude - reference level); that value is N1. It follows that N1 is -0.06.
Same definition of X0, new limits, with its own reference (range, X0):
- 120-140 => 121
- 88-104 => 101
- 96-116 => 101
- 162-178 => 165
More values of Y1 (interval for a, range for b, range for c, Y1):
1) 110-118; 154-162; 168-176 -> 0.2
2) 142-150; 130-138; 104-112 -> 0.4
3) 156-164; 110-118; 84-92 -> 0.2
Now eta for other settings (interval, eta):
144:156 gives 1.40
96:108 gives 1.62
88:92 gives 1.56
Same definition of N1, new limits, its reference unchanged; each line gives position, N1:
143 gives -0.37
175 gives 0.00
